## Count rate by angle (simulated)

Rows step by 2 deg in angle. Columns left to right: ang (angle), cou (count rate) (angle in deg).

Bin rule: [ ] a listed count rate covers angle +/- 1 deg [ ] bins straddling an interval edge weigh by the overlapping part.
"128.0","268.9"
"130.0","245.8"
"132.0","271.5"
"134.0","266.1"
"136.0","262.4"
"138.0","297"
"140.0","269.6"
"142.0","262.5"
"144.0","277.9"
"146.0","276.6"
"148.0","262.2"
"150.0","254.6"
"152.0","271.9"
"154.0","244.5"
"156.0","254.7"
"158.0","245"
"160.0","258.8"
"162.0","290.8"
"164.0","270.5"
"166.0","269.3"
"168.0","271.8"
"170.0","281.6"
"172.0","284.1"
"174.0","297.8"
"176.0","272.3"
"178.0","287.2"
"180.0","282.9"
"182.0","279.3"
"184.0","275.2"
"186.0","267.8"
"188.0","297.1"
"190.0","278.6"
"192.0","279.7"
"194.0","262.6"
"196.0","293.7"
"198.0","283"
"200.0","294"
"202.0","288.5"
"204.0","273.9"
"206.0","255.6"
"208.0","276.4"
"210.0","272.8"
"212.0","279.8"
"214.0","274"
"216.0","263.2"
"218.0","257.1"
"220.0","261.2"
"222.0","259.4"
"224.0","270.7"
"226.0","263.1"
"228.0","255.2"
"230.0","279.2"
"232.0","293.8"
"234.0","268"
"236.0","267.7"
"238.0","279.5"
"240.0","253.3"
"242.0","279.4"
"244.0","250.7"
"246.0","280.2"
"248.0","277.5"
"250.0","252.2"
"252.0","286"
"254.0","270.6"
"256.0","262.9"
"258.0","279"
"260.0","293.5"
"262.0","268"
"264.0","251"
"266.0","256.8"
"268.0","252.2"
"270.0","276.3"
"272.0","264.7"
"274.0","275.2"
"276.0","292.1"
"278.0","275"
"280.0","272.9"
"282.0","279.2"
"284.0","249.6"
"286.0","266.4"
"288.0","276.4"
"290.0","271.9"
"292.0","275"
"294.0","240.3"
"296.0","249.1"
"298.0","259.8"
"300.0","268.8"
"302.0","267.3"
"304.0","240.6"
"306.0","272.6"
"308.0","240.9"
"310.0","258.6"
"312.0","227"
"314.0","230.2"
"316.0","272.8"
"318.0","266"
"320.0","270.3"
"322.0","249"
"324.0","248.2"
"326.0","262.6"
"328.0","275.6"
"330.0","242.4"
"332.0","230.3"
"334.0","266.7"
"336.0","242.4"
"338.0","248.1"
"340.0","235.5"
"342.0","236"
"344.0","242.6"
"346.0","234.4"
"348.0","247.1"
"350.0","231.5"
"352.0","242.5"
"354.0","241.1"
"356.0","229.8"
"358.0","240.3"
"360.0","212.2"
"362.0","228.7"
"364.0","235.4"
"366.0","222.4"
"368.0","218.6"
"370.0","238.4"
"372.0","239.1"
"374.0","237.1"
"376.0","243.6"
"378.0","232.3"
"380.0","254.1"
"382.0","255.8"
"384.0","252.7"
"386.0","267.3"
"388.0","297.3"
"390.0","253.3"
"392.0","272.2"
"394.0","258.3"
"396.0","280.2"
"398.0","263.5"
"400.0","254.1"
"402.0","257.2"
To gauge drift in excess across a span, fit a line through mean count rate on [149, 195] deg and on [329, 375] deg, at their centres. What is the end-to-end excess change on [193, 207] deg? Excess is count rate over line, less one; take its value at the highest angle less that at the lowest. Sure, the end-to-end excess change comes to -0.02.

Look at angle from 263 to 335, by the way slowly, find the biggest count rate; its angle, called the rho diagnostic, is 276.0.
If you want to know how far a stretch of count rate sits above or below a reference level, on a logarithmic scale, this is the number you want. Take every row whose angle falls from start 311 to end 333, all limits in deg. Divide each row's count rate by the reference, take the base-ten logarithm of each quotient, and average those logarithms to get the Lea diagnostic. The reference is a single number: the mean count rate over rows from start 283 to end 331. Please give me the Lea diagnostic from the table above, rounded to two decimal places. -0.01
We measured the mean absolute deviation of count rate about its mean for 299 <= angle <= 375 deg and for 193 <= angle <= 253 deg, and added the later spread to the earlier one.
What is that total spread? 24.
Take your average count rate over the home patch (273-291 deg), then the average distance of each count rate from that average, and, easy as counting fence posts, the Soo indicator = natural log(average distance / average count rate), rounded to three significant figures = -3.65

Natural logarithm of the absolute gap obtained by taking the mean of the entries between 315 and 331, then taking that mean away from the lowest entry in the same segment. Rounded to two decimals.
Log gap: 2.92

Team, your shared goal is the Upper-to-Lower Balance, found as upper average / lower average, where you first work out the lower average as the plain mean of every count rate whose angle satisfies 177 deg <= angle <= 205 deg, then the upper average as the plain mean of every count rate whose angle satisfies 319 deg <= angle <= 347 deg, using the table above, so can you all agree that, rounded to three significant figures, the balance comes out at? 0.884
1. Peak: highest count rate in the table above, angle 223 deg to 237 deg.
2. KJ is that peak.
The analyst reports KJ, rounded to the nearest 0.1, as 293.8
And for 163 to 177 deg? 297.8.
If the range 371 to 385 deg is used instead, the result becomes 255.8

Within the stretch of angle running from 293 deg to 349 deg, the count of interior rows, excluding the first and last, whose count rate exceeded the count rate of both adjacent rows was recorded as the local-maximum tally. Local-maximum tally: 9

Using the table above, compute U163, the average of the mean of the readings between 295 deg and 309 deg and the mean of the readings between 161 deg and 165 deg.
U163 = 269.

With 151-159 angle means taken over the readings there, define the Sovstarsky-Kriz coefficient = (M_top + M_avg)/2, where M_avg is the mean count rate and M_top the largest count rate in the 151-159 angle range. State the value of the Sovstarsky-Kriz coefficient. 263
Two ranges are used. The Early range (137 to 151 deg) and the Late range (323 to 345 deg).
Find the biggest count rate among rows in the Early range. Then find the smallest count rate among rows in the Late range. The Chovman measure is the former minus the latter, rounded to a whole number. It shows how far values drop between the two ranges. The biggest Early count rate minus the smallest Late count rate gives 67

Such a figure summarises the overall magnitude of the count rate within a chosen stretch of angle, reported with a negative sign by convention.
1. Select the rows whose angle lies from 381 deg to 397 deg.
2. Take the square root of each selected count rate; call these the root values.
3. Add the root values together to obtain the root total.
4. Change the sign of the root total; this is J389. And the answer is -131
